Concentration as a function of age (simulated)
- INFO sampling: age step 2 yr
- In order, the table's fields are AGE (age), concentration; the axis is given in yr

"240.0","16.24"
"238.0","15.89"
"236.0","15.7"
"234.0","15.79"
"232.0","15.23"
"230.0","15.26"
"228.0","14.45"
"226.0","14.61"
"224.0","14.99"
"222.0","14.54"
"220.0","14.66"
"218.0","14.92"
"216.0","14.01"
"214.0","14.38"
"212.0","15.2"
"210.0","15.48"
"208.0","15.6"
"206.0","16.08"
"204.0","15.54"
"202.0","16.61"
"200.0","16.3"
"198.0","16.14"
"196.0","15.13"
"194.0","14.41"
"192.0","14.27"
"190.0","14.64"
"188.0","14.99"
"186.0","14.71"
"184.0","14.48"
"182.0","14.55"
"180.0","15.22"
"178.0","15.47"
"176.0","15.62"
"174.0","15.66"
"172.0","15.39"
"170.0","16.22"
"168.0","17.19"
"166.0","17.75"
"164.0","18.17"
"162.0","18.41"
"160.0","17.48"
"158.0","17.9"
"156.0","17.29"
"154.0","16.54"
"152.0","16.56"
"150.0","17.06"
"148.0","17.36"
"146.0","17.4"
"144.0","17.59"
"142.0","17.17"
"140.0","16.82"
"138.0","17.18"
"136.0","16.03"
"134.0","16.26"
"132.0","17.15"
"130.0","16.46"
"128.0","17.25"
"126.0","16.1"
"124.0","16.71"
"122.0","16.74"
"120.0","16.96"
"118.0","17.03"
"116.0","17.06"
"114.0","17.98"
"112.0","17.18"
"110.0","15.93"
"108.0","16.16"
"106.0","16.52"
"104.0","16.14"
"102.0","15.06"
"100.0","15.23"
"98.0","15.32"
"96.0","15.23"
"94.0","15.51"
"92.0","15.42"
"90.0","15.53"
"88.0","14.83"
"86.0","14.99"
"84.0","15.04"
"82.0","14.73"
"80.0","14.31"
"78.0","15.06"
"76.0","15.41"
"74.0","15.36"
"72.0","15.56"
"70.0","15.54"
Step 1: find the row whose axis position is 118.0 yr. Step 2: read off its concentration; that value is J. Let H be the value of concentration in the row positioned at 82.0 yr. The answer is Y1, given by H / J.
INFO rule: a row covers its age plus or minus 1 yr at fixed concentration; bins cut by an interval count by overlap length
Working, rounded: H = 14.73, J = 17.03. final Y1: 0.86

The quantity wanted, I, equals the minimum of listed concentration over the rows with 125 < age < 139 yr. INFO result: 16.03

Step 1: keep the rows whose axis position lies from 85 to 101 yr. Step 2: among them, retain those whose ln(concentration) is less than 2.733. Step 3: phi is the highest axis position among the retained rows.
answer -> 100.0 yr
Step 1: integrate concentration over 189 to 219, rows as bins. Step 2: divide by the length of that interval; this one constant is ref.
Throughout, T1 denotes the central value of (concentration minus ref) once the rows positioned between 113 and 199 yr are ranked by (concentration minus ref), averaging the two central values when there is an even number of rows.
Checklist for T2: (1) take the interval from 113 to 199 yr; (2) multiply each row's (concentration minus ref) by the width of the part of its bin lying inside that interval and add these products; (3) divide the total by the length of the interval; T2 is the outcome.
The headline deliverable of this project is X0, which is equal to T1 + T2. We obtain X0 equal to 2.6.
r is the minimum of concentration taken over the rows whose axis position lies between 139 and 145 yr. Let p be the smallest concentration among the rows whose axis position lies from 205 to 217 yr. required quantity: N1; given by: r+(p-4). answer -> 26.8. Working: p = 14.01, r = 16.82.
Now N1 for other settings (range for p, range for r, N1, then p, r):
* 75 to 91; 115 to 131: 26.4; 14.31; 16.1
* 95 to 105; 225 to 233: 25.5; 15.06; 14.45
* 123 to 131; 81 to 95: 26.8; 16.1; 14.73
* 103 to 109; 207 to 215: 26.5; 16.14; 14.38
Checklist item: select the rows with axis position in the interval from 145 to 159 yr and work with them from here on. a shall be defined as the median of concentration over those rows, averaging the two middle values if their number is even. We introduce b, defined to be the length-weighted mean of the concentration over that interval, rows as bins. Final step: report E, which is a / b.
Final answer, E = 1.01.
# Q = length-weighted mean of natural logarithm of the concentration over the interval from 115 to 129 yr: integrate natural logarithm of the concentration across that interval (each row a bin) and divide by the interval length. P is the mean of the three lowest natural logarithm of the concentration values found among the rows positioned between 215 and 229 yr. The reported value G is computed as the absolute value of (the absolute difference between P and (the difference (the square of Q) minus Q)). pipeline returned 2.49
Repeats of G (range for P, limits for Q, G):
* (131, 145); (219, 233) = 1.78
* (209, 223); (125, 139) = 2.43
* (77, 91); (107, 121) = 2.48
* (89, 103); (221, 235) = 1.90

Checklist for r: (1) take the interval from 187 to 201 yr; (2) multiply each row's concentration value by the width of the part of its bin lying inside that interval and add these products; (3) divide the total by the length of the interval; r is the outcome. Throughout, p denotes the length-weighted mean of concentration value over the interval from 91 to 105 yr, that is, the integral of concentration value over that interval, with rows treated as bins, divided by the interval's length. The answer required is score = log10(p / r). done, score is 0.008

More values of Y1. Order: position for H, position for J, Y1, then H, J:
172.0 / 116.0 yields 0.90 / 15.39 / 17.06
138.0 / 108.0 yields 1.06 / 17.18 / 16.16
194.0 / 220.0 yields 0.98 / 14.41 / 14.66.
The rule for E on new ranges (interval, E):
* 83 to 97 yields 1.00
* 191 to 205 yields 1.00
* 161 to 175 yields 1.01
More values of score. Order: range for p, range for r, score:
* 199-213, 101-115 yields -0.016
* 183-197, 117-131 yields -0.058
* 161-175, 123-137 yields 0.010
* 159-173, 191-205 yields 0.046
